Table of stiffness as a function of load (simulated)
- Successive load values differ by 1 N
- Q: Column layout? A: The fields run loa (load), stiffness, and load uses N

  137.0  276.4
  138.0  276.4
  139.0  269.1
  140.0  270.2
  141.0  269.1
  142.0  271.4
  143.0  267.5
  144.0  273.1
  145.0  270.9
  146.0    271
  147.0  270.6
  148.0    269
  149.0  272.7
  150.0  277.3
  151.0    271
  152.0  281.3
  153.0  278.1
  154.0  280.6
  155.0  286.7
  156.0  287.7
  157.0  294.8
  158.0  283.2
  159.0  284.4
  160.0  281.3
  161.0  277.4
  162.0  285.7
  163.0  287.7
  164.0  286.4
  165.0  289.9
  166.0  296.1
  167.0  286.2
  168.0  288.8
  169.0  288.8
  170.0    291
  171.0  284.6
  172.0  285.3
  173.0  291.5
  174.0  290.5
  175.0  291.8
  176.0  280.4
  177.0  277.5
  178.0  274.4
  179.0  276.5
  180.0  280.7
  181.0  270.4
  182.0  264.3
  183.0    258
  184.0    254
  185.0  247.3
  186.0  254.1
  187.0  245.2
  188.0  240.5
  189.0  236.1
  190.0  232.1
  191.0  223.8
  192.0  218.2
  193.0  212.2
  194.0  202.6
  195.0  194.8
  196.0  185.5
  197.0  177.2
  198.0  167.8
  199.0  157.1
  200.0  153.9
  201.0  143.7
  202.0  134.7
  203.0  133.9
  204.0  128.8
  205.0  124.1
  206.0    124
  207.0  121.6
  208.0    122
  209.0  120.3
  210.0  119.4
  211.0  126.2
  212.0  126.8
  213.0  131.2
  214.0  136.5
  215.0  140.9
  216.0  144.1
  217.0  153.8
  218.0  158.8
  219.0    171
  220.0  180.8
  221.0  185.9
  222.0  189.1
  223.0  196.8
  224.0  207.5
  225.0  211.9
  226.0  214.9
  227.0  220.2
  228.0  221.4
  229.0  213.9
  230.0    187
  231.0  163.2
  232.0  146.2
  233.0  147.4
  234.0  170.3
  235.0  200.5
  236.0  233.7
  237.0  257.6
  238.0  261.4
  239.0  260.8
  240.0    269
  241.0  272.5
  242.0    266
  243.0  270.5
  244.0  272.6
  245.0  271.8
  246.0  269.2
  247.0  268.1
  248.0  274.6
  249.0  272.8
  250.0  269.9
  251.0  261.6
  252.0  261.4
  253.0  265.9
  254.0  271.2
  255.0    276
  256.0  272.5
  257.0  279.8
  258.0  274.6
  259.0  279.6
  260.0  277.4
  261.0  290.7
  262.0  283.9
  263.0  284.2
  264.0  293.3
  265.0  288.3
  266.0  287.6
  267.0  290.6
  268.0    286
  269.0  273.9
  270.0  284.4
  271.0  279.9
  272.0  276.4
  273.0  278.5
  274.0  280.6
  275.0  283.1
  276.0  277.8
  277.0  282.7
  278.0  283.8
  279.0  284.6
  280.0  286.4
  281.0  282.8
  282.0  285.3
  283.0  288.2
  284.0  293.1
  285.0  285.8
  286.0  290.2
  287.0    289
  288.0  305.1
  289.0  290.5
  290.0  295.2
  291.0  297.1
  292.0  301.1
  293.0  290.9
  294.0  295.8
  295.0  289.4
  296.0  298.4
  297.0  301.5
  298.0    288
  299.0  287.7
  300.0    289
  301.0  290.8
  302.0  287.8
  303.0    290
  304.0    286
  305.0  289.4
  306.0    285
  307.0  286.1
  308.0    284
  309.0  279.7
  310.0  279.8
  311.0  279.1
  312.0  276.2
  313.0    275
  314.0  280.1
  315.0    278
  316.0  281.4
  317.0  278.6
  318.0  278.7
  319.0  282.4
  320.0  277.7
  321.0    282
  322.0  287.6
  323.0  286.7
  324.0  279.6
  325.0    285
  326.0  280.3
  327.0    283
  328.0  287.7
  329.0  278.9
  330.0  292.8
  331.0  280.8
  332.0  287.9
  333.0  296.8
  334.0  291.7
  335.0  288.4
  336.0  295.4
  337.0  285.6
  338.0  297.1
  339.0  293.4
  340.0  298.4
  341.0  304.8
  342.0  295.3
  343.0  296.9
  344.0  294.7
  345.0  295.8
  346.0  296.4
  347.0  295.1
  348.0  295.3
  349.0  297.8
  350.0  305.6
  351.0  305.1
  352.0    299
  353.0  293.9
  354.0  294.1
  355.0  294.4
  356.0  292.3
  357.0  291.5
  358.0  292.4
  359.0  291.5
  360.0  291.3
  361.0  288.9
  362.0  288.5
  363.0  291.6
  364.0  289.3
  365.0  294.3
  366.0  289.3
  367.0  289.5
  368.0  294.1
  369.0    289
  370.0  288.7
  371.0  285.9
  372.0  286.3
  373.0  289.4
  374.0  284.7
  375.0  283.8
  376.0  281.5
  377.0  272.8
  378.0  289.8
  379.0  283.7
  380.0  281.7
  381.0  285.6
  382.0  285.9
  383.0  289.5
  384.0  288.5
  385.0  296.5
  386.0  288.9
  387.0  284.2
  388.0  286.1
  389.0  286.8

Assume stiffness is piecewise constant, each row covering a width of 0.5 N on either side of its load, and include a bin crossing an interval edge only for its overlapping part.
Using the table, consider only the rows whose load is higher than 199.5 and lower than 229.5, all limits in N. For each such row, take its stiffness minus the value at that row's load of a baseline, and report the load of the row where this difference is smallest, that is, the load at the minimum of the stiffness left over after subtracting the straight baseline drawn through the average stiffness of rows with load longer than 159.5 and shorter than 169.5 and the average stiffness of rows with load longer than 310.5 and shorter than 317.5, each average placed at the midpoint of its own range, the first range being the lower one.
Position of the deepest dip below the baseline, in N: 210.0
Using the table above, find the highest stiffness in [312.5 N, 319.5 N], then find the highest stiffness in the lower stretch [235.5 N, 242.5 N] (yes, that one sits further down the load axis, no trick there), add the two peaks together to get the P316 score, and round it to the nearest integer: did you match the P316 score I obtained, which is 555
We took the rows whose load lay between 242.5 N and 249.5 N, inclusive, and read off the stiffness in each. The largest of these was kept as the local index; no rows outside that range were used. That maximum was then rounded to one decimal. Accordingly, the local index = 274.6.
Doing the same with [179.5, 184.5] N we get 280.7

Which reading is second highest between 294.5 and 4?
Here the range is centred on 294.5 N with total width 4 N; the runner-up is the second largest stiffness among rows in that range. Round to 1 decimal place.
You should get 295.8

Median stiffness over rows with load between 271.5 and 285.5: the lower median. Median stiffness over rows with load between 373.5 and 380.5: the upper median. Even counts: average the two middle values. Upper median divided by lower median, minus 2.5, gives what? -1.50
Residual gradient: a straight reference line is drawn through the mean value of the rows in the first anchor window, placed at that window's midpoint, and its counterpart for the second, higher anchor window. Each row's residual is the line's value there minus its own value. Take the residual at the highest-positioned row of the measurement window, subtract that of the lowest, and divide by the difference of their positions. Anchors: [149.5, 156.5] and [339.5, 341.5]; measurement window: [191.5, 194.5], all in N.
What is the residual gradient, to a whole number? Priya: 8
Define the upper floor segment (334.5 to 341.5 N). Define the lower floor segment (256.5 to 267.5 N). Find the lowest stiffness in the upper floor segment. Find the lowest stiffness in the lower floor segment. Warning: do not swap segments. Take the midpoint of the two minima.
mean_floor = 280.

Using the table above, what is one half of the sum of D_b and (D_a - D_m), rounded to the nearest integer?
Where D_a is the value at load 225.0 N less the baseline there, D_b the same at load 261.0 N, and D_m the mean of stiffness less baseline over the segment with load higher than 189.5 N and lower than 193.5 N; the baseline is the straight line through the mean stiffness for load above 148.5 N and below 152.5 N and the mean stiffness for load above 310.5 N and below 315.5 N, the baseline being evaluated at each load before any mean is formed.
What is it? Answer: 2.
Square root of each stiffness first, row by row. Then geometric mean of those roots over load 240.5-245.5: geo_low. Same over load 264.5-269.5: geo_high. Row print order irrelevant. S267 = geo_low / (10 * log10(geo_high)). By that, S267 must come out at 1.34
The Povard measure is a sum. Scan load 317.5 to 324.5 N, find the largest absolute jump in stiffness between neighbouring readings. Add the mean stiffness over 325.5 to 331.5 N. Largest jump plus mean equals 291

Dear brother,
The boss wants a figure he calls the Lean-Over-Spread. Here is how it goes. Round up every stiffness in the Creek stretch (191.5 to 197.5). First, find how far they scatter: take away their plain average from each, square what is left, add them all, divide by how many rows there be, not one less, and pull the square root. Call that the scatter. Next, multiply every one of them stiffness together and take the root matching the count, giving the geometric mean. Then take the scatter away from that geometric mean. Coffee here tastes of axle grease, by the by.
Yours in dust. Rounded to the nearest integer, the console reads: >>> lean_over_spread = 184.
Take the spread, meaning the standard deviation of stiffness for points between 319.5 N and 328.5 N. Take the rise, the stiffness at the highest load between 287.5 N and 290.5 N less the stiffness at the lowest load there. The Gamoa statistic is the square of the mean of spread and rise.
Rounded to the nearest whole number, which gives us 10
